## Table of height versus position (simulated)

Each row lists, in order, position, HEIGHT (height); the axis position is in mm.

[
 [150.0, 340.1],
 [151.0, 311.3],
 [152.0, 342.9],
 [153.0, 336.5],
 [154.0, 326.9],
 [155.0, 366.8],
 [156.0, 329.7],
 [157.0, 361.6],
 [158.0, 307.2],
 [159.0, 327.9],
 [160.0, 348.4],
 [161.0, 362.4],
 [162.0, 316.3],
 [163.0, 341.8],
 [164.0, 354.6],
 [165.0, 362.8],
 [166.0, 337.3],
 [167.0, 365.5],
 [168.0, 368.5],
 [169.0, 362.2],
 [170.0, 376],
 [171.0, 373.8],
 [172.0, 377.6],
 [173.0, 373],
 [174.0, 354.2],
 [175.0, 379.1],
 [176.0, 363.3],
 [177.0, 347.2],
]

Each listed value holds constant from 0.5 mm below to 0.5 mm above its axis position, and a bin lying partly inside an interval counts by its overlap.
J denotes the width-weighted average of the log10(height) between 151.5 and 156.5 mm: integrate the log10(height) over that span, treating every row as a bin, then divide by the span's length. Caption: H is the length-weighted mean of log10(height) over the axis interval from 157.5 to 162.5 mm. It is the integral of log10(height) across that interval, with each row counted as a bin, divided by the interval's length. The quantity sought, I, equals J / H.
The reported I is 1.00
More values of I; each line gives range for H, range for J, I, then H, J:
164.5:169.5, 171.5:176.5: 1.00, 2.56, 2.57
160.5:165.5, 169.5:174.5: 1.01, 2.54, 2.57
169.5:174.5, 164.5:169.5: 0.99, 2.57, 2.56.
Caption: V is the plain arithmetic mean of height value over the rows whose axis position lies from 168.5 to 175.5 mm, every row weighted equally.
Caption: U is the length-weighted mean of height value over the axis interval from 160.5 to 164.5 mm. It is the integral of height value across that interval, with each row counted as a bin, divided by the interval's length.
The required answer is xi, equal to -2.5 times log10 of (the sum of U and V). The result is -7.14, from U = 344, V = 371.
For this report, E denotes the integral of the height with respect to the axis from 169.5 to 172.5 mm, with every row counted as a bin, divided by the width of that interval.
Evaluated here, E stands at 376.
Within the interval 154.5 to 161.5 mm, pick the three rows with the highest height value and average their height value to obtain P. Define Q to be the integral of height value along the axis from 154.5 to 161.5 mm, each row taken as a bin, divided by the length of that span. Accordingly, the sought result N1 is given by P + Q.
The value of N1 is 707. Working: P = 364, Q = 343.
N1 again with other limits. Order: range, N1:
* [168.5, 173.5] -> 748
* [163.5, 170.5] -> 731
